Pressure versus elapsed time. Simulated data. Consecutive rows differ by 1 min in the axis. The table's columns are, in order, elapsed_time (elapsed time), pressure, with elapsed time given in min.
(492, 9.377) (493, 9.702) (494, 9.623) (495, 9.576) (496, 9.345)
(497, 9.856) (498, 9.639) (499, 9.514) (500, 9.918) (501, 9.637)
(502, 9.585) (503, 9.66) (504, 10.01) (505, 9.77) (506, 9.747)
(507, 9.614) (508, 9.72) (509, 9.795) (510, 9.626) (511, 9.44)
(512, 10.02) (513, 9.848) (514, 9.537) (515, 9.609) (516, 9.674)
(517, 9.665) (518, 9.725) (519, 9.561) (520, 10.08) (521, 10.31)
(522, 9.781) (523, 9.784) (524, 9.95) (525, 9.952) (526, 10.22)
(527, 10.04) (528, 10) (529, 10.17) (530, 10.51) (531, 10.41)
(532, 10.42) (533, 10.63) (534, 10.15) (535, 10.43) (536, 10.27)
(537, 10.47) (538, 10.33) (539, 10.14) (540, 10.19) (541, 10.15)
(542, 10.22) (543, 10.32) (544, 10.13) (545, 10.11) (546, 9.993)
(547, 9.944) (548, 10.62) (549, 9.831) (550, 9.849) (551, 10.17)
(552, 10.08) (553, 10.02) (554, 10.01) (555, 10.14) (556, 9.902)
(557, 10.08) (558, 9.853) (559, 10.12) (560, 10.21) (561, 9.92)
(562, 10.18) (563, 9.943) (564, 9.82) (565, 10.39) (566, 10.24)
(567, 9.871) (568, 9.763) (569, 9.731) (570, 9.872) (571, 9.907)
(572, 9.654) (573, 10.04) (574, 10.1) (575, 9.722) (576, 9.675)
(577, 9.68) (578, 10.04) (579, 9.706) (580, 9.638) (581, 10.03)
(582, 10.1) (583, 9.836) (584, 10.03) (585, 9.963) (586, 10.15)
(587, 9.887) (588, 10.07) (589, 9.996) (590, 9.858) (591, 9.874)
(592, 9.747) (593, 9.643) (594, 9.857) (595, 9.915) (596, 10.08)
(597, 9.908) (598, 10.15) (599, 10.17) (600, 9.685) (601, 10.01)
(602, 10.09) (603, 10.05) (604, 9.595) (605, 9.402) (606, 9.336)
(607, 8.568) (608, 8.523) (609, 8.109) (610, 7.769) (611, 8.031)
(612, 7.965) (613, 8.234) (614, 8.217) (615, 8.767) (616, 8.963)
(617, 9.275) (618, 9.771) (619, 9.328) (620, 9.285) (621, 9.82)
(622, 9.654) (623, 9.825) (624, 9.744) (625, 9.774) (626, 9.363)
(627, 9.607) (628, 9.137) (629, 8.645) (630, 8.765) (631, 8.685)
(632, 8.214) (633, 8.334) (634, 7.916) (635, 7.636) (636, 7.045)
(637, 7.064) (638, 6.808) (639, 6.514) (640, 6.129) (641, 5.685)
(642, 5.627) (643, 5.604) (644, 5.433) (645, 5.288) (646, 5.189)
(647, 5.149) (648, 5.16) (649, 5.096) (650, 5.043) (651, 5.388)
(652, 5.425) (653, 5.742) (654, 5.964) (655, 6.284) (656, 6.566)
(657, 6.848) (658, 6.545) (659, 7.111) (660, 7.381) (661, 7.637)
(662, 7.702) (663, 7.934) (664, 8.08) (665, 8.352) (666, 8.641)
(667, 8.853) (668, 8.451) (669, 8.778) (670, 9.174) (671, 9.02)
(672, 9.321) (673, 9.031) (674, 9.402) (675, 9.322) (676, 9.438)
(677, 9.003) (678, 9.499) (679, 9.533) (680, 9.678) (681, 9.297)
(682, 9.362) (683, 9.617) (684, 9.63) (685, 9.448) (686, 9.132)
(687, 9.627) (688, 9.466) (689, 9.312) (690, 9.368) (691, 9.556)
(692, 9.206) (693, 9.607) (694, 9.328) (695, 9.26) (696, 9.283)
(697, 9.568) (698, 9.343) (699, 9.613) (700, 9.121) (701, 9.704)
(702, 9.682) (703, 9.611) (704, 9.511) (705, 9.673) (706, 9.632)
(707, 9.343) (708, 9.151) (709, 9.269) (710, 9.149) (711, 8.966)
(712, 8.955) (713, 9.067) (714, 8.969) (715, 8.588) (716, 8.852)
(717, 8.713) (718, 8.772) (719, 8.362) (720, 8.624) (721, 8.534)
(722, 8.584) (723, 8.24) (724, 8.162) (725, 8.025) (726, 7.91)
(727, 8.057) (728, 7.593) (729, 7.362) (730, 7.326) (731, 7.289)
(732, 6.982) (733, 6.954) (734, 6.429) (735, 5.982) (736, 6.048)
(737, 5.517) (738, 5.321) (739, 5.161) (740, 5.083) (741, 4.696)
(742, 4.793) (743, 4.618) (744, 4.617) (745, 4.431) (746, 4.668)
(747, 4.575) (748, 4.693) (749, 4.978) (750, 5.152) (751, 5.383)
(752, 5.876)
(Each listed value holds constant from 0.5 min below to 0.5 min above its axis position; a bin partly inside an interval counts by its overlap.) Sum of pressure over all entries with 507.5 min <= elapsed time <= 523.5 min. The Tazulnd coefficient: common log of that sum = 2.19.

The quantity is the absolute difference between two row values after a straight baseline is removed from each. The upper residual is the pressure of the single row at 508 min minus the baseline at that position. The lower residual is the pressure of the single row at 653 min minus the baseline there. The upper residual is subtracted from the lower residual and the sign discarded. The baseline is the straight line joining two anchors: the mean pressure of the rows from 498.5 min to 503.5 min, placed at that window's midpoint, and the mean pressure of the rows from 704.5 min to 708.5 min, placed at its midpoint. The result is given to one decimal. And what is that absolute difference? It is 3.8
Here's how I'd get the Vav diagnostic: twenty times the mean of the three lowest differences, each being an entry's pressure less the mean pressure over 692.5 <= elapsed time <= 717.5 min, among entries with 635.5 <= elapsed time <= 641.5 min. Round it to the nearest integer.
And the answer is -63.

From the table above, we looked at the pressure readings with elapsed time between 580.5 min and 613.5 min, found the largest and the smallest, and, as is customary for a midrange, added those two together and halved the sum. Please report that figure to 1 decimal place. 9.0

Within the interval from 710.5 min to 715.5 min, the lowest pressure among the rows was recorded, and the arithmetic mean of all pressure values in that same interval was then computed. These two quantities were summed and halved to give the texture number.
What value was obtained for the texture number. 8.75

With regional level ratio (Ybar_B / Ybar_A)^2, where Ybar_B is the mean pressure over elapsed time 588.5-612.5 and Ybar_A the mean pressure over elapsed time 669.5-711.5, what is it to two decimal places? 1.01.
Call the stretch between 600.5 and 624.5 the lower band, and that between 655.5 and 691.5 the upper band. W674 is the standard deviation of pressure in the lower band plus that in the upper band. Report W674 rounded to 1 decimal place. 1.7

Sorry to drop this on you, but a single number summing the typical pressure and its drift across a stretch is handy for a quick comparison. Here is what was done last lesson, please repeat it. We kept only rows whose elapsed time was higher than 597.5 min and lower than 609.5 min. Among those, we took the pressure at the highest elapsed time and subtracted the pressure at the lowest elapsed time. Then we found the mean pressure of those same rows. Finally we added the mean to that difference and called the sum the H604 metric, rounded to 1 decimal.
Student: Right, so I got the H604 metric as 7.4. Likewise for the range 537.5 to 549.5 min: 9.7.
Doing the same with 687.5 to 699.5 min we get 9.6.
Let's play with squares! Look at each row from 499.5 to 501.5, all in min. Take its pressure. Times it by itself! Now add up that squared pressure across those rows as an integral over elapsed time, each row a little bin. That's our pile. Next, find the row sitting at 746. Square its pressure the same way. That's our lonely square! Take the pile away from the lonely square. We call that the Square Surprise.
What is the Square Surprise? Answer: -169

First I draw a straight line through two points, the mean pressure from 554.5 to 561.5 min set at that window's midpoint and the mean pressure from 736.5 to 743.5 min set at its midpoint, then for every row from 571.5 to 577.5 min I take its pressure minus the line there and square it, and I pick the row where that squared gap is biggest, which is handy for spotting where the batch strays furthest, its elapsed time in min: 574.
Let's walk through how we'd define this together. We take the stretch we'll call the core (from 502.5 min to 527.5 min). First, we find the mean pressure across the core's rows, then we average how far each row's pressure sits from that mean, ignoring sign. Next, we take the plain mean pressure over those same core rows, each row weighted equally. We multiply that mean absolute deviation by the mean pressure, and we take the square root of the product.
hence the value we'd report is 1.3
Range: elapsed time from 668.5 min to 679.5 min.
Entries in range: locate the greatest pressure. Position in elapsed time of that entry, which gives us 679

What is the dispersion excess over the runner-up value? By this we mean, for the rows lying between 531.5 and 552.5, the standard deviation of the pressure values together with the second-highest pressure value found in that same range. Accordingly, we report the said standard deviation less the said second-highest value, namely -10.4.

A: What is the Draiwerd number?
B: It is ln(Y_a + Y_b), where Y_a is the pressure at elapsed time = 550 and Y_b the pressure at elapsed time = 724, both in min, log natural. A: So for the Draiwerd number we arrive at 2.89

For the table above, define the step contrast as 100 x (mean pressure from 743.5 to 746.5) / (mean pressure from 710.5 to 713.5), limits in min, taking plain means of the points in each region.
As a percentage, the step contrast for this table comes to 51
